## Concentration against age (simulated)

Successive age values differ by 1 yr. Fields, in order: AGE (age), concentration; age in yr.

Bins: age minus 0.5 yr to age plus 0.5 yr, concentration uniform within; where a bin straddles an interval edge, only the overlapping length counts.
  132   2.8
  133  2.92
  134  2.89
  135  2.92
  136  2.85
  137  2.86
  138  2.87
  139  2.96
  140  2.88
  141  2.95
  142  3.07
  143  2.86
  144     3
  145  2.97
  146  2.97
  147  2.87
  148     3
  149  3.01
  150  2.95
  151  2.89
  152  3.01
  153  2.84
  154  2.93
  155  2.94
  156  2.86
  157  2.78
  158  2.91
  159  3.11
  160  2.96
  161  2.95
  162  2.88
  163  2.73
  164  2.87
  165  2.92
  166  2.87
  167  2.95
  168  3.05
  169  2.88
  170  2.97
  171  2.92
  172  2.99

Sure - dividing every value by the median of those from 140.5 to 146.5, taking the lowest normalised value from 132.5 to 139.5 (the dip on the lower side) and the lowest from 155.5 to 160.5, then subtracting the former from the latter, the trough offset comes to -0.024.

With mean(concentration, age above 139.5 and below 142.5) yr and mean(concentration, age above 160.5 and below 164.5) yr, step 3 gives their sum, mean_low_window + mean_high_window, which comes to 5.82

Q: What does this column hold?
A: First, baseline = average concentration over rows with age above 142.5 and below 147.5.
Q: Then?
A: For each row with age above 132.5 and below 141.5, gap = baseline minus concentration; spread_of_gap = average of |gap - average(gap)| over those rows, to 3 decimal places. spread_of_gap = 0.033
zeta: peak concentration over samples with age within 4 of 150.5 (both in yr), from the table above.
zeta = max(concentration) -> 3.01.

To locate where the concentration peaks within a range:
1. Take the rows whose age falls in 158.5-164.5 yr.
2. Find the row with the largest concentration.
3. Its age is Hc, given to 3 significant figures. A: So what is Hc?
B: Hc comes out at 159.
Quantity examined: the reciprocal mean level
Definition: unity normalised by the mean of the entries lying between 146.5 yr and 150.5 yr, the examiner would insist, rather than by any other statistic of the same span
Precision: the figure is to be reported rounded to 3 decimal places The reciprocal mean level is 0.338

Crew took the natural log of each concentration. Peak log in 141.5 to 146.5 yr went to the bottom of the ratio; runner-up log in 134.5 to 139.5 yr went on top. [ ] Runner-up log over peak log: 0.955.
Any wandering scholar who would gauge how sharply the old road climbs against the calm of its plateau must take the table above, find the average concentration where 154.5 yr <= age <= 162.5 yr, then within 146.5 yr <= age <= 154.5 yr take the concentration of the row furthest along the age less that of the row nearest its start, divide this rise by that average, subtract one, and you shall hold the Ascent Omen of -0.98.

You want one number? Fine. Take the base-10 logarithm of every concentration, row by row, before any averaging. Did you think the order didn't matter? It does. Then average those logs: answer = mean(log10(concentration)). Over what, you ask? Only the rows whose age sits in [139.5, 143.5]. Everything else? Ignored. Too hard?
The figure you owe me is 0.468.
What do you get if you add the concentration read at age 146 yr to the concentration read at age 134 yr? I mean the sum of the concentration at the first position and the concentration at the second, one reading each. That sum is 5.86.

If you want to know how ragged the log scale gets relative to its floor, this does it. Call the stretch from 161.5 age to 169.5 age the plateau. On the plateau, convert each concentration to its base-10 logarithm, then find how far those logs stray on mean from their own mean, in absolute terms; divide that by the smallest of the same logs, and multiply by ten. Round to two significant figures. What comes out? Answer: 0.20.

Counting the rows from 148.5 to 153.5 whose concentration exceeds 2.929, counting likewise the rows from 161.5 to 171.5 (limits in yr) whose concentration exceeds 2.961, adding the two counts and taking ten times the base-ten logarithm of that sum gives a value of 7.0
